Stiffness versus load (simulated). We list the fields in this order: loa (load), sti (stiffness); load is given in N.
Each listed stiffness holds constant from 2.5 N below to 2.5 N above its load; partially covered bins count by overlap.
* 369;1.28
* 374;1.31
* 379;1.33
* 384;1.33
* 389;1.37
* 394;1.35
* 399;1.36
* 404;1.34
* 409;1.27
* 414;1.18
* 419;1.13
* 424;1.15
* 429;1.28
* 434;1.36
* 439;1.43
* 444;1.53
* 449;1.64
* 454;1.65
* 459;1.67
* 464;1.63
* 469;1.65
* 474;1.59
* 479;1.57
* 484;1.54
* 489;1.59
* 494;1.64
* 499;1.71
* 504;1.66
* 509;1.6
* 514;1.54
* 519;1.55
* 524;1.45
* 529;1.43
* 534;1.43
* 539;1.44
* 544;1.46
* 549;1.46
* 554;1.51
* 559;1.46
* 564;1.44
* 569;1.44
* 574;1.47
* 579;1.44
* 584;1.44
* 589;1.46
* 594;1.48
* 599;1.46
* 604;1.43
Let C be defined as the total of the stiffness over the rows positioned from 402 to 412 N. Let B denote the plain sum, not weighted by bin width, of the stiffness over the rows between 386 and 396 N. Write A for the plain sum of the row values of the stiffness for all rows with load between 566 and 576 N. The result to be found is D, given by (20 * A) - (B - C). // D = 58.1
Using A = 2.91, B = 2.72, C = 2.61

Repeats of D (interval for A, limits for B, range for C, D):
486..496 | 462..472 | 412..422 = 63.6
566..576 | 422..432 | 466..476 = 59.0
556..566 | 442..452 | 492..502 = 58.2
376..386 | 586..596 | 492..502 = 53.6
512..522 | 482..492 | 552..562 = 61.6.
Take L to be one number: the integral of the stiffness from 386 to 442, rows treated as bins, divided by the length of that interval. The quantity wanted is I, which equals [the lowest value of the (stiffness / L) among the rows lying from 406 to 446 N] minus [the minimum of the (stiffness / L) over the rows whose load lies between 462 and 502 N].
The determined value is -0.32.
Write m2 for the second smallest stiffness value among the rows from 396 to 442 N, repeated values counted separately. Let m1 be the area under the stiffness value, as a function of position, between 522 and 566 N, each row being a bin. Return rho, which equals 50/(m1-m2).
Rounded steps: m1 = 64.0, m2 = 1.15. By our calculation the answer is 0.80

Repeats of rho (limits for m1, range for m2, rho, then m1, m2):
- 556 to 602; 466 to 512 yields 0.77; 66.9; 1.57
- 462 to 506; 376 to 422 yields 0.71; 71.3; 1.18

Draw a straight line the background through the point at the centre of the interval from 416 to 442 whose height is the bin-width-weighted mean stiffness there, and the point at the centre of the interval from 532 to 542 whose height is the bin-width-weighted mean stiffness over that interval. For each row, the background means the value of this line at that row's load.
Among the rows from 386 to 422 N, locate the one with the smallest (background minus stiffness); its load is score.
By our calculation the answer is 389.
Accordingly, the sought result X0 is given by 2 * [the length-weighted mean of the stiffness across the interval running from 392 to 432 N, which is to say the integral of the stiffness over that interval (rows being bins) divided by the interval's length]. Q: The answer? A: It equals 2.52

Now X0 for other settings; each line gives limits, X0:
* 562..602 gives 2.91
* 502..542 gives 3.02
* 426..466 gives 3.04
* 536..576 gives 2.92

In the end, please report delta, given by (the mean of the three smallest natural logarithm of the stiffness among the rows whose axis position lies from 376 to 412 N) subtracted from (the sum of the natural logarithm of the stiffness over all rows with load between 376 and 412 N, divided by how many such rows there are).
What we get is 0.019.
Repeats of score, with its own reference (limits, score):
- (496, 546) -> 499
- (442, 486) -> 459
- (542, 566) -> 554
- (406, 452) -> 449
